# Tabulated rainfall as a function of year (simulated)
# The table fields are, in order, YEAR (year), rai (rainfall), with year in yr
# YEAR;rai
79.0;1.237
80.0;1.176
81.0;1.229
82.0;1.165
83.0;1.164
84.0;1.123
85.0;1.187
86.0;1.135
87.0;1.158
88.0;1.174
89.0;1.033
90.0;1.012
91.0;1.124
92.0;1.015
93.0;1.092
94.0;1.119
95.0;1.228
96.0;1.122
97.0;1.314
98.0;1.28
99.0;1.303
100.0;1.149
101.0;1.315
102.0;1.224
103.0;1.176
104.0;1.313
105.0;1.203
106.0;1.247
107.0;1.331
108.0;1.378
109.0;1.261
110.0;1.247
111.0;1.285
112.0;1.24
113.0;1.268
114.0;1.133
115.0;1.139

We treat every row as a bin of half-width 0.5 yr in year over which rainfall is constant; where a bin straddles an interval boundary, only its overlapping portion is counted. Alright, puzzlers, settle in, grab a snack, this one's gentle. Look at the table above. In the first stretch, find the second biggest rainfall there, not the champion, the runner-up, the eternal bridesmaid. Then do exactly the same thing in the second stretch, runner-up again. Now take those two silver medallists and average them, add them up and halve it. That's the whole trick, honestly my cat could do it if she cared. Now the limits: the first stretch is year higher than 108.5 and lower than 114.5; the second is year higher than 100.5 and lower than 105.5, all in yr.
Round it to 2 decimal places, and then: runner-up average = 1.29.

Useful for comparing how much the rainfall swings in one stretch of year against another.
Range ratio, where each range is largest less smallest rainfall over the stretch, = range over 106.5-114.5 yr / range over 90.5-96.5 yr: 1.2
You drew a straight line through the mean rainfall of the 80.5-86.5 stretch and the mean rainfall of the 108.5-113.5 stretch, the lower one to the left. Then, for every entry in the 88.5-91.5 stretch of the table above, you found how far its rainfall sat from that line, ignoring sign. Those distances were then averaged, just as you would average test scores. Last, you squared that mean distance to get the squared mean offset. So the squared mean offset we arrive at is 0.018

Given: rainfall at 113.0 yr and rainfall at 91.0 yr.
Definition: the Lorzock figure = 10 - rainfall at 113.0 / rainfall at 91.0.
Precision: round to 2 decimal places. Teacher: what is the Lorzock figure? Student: 8.87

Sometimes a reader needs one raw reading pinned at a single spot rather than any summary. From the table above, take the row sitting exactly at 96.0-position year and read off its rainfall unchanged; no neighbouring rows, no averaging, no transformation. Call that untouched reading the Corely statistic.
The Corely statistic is 1.122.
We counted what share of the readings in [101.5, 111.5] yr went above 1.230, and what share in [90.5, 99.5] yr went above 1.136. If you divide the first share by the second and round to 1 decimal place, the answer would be 1.6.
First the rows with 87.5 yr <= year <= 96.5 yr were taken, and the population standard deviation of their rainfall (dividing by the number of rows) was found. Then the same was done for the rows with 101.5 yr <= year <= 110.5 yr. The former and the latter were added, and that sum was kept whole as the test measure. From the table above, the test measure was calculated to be 0.13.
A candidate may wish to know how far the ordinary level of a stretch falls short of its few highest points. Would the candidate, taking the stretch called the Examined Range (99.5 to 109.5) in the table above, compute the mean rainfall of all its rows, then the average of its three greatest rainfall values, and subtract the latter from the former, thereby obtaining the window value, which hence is -0.082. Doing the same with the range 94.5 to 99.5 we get -0.050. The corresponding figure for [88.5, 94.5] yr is -0.046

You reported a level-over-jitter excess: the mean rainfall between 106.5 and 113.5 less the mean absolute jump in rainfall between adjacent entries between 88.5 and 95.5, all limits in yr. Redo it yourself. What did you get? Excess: 1.21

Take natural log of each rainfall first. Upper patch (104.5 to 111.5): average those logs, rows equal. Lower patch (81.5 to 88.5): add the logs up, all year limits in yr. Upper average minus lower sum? -0.78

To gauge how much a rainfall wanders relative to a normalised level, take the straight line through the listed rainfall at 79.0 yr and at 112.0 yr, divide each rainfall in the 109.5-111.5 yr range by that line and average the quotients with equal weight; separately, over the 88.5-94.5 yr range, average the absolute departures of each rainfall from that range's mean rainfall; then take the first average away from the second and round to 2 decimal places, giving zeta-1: -0.98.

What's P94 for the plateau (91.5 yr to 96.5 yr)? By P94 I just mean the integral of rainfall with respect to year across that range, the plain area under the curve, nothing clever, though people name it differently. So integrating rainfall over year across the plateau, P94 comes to 5.58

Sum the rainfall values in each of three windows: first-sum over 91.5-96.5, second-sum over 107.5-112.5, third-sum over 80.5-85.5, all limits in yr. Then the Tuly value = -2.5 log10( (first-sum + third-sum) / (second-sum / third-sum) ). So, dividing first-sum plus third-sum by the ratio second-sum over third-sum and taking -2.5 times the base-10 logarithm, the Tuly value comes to -2.55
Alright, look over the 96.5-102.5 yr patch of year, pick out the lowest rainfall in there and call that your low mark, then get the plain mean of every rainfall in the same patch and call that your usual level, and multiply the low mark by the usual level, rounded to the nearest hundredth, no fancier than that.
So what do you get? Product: 1.45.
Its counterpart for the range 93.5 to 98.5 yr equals 1.36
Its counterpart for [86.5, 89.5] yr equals 1.16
